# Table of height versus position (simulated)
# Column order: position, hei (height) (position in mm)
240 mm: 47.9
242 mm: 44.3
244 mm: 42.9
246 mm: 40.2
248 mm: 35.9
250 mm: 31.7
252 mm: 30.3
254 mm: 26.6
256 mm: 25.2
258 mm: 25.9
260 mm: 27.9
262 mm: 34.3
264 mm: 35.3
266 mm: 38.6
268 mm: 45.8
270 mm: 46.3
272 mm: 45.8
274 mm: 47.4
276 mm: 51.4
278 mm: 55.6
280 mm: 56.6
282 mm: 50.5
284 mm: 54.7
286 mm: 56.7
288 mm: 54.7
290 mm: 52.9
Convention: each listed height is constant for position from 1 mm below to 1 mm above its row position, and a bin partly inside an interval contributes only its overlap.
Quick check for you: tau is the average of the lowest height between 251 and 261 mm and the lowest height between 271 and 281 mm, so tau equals 35.5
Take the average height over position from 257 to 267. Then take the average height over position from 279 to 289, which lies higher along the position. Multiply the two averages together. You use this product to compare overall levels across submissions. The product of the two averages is 1770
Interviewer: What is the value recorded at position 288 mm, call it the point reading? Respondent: 54.7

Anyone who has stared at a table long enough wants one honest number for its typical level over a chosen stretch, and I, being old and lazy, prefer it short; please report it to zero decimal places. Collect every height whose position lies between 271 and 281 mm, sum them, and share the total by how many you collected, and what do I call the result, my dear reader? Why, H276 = 51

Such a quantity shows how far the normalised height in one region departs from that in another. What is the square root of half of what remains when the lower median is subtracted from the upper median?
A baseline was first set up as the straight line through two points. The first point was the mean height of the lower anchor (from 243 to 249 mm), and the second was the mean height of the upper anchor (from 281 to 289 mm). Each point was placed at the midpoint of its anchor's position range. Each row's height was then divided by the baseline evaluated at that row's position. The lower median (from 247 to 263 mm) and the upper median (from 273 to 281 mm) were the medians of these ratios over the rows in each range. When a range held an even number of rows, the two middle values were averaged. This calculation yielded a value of 0.43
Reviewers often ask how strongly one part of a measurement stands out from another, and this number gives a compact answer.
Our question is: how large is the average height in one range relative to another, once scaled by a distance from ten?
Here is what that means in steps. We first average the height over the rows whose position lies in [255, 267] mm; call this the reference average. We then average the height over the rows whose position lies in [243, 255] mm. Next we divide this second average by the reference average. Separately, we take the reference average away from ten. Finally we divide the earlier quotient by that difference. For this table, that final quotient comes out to -0.0523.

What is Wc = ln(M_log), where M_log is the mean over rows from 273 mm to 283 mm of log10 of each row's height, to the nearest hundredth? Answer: 0.54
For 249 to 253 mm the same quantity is 0.40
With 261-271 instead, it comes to 0.47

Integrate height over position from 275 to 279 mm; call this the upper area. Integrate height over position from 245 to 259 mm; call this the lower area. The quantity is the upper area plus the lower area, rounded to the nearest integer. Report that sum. 646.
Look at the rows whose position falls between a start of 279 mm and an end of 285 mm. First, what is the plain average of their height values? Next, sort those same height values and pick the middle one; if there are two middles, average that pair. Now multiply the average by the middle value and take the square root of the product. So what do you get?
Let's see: 54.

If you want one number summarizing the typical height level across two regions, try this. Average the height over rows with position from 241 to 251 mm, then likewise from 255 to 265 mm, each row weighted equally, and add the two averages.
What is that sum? 69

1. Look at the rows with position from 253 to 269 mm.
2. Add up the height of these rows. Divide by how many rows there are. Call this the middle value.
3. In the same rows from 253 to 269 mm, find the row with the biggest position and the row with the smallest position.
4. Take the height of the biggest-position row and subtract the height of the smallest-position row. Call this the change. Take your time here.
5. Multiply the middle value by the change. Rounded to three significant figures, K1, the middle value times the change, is 623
